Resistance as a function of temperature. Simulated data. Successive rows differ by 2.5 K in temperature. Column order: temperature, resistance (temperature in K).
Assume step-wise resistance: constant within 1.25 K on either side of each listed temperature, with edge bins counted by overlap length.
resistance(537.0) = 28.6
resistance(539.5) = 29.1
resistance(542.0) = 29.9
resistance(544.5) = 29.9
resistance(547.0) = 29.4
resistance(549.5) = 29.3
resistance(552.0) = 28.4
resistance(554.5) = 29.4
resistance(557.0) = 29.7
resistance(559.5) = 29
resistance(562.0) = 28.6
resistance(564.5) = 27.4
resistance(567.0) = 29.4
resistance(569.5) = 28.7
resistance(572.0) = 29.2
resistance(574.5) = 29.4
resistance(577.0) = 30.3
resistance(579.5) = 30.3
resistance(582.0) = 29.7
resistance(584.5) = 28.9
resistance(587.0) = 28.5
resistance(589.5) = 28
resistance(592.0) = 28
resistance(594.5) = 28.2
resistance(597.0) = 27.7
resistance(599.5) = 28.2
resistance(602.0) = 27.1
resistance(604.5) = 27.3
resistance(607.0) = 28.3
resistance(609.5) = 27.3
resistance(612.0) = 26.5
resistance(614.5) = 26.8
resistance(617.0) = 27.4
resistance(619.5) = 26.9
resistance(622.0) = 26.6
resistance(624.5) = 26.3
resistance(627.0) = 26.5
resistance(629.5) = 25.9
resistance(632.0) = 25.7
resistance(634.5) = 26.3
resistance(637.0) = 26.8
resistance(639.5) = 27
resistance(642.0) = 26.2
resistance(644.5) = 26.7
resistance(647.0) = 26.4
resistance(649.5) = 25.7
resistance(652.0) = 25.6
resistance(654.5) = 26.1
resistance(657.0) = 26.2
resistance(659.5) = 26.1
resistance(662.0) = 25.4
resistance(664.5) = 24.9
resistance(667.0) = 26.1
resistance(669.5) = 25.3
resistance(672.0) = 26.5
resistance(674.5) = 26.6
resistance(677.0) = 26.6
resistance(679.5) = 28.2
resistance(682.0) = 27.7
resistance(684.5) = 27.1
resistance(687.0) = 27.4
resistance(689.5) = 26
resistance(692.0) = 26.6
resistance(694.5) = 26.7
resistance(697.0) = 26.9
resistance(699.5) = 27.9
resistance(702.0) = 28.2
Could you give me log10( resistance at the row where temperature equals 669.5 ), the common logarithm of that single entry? 1.40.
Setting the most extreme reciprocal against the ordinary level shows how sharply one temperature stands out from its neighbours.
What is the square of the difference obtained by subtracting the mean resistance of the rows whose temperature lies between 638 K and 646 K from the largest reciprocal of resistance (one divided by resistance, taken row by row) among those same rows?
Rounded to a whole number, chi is 707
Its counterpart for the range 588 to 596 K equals 786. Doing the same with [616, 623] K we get 725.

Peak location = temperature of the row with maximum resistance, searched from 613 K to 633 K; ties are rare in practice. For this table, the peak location 617.0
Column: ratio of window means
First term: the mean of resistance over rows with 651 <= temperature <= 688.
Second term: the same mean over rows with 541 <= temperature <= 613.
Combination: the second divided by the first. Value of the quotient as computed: 1.09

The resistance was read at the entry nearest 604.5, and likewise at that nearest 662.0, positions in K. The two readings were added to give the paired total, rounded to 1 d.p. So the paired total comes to 52.7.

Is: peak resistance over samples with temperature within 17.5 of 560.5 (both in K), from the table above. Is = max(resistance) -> 30.3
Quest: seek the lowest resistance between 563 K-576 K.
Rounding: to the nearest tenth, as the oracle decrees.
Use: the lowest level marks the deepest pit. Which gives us 27.4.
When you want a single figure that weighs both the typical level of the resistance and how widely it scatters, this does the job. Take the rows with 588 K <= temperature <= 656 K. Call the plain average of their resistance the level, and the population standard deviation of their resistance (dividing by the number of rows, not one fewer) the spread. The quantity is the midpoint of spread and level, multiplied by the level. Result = 372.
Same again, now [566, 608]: 424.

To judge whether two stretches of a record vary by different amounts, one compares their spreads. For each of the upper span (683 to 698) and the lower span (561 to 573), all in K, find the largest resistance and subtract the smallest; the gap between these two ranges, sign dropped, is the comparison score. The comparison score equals 0.60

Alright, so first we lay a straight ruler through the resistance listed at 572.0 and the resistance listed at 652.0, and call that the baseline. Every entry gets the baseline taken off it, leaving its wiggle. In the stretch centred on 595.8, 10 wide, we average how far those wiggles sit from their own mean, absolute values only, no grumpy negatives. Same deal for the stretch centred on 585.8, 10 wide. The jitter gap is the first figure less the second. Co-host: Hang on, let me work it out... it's -0.18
